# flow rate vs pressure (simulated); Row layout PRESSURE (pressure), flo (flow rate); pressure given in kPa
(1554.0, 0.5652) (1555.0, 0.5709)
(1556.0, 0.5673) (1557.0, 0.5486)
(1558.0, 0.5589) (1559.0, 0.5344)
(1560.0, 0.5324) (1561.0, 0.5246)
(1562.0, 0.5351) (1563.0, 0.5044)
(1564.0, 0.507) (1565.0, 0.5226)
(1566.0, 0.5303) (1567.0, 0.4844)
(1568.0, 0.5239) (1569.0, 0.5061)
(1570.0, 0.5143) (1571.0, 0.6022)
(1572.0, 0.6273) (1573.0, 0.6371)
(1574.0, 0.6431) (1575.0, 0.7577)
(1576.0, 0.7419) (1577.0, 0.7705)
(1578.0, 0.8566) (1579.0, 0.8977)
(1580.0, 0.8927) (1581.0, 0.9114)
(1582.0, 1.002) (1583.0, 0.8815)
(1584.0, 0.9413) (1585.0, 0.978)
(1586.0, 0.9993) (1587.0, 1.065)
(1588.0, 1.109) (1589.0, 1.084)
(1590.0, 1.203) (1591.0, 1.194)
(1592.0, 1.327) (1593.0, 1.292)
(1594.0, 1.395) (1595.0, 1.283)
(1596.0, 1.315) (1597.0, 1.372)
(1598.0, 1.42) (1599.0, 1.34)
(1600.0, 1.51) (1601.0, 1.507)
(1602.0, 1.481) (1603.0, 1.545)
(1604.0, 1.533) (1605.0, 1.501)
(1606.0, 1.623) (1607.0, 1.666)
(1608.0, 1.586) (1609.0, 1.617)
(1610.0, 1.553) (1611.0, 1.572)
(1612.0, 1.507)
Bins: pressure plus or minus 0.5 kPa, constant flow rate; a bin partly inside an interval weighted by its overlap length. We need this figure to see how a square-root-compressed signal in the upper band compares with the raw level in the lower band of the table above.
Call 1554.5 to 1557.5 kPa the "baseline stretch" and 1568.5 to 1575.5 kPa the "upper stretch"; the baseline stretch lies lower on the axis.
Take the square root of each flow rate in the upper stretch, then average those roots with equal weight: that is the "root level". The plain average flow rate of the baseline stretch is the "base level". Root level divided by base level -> 1.4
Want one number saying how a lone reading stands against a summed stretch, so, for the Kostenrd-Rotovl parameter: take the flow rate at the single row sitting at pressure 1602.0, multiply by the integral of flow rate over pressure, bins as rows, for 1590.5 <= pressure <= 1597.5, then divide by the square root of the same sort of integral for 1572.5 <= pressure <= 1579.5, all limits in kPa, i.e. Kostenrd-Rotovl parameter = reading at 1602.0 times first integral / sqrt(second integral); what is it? 6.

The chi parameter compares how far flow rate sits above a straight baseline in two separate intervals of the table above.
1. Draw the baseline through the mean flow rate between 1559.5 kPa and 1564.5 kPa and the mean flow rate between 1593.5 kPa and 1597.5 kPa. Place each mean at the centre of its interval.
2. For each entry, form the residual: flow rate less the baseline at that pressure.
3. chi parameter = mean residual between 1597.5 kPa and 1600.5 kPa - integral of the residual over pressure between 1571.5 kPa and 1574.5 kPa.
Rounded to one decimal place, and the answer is 0.5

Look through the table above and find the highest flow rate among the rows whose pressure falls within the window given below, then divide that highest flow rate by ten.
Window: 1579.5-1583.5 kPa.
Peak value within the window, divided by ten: 0.100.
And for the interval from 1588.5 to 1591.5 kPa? 0.120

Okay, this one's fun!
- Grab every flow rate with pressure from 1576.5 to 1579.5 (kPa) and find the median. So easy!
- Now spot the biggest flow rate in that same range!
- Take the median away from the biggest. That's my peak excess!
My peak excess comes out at 0.04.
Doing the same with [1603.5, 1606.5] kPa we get 0.09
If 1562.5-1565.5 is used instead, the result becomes 0.02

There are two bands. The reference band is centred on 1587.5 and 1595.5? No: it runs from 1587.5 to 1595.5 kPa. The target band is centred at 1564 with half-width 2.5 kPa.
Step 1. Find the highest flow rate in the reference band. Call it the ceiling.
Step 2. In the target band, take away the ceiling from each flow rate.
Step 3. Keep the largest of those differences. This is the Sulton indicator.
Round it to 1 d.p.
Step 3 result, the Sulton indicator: -0.9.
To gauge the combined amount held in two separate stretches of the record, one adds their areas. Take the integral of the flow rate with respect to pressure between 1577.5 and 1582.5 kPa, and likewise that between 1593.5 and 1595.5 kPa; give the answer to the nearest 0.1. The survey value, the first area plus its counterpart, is 7.2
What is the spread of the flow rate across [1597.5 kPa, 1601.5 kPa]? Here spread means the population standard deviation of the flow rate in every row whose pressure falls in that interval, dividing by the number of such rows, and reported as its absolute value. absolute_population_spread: 0.070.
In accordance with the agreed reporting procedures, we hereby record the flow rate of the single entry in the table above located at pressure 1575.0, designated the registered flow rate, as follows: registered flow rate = 0.7577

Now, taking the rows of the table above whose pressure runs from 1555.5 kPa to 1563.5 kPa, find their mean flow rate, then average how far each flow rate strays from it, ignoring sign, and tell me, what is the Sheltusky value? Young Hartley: 0.015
